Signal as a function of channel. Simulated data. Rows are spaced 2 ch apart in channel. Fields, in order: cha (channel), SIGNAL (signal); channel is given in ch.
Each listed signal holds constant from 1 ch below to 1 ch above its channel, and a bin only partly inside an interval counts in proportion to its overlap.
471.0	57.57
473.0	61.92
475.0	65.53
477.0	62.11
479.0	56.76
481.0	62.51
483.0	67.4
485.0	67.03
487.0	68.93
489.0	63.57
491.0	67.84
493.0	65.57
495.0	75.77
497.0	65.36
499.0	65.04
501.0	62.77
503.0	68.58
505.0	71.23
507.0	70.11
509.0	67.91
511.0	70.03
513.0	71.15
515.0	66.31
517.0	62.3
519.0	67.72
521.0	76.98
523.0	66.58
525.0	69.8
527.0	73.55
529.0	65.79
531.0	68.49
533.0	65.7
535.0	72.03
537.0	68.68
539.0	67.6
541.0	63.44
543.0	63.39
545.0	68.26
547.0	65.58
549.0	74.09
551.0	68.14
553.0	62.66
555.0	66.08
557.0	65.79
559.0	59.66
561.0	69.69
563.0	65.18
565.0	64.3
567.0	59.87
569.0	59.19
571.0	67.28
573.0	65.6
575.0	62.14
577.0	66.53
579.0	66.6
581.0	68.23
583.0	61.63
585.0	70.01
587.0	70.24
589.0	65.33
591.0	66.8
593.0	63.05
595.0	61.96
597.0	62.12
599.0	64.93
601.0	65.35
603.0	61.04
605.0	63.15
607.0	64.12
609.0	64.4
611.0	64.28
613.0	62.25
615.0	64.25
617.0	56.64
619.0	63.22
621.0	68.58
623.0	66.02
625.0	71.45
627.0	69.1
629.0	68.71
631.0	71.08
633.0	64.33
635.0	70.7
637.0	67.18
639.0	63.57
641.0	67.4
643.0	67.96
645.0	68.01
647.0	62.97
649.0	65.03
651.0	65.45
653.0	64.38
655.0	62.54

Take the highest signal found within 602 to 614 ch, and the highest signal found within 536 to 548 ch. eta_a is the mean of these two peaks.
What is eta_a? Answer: 66.5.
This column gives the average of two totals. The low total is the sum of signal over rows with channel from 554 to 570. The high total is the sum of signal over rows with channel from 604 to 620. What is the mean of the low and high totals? 506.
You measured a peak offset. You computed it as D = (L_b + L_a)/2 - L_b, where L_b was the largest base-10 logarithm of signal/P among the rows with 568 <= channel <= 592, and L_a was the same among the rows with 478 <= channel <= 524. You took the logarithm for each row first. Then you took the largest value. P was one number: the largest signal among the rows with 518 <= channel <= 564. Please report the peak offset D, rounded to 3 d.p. 0.020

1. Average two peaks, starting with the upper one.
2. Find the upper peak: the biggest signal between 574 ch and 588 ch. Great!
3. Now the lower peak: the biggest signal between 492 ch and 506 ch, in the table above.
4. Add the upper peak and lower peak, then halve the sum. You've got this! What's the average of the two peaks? 73.0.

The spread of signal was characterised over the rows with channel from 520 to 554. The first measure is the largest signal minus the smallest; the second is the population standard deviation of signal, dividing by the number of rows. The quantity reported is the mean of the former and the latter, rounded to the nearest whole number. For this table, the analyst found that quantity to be 9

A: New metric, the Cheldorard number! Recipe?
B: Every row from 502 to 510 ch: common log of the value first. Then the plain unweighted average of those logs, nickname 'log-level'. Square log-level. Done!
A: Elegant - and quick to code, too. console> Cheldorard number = 3.39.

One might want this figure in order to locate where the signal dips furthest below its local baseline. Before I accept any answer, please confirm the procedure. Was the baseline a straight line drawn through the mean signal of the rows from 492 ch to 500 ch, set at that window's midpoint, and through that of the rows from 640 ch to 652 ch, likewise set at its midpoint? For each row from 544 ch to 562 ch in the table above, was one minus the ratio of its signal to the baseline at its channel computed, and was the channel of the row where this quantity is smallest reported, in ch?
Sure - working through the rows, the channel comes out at 549.0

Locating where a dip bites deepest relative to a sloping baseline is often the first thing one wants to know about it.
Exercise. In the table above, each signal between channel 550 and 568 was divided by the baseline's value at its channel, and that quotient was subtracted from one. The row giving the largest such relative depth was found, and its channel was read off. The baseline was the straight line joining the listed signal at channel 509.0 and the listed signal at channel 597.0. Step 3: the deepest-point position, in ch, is 559.0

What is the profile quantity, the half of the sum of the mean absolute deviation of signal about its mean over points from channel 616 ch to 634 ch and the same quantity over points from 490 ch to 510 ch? 3.15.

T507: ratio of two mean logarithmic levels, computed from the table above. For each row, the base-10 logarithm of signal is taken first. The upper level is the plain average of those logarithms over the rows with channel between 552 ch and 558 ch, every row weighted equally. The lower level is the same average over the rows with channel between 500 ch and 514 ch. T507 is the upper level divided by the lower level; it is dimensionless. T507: 0.99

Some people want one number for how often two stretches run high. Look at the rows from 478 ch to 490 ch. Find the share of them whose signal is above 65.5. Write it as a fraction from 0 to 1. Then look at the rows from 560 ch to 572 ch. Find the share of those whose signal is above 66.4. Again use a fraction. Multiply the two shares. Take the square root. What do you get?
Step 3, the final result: 0.41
